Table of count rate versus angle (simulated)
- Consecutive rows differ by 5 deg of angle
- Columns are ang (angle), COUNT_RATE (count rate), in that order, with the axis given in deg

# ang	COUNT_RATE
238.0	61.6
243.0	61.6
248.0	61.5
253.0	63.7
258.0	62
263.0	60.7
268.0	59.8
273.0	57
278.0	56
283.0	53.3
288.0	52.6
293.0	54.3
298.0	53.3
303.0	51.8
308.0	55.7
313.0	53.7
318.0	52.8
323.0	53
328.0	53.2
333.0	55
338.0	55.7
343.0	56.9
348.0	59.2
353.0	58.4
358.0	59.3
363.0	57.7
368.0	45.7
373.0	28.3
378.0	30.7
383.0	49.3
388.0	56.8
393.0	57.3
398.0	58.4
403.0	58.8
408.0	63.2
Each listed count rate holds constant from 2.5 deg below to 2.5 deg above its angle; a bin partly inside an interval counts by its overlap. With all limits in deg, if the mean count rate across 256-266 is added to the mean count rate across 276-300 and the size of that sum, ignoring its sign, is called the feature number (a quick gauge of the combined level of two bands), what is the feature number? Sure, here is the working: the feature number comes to 115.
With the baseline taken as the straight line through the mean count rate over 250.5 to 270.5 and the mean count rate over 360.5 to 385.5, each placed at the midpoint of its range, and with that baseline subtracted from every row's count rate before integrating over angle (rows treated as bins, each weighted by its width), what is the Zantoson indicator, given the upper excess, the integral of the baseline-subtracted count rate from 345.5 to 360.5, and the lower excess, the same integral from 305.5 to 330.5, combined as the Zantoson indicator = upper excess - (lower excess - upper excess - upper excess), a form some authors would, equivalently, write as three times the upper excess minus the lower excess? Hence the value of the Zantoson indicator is 546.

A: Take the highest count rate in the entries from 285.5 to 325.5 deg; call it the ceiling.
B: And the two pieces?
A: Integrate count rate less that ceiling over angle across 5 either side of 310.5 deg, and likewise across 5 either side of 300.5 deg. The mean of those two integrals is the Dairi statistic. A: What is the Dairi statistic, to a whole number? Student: -21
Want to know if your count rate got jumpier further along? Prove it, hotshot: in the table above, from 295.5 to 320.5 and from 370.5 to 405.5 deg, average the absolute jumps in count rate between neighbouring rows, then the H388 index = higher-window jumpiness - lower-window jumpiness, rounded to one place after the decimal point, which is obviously 3.0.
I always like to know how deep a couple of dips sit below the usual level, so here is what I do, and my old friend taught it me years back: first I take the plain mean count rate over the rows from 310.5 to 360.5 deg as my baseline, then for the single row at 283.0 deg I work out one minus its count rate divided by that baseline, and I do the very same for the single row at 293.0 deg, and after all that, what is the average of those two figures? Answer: 0.03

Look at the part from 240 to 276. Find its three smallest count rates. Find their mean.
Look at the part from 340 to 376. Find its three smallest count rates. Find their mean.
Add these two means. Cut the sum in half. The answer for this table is 51.4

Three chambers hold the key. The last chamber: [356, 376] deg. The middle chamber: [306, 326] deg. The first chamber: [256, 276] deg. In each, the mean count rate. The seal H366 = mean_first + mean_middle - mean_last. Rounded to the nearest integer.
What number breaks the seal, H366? 66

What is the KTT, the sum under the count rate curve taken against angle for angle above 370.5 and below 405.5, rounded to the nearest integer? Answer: 1698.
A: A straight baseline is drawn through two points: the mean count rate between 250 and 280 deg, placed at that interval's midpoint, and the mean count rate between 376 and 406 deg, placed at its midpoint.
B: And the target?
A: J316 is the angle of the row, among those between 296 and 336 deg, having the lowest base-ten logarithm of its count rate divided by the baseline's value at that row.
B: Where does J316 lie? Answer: 303.0 deg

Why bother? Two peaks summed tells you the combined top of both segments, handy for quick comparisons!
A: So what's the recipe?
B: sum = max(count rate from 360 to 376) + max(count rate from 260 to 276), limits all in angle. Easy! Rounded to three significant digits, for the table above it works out 118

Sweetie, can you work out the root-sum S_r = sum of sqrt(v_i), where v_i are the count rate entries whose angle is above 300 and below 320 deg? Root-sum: 29.3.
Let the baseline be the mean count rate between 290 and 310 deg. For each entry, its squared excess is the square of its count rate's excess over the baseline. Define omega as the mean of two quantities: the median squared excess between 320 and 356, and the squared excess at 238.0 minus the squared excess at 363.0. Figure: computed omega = 25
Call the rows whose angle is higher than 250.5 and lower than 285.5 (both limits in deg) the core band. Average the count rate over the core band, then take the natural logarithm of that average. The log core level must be 4.08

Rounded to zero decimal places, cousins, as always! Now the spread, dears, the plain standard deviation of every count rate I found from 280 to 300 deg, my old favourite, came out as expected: 1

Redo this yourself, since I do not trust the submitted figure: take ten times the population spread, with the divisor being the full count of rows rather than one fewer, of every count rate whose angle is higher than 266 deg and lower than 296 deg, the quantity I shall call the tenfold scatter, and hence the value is 24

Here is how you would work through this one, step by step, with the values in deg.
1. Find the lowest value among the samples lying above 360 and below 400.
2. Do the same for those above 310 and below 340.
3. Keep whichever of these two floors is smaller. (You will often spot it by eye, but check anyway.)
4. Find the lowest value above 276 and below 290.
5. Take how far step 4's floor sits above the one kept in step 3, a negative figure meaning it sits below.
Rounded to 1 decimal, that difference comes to 24.3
